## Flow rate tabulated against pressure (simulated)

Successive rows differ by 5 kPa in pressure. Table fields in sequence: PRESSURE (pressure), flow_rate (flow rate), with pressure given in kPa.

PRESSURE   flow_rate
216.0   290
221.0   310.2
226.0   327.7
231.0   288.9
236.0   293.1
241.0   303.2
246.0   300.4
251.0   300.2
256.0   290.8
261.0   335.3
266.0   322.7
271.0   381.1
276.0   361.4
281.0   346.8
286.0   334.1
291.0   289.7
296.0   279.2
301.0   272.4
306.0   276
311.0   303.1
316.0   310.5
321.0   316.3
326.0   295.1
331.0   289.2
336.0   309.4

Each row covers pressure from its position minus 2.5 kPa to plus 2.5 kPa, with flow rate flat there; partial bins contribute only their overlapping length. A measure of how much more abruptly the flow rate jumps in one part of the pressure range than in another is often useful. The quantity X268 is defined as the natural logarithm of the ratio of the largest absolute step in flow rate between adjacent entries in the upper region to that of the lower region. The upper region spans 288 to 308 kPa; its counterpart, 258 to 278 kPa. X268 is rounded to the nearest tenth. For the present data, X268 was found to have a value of -1.7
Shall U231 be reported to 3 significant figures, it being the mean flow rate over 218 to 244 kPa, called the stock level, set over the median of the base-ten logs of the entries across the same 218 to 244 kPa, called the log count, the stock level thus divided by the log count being 123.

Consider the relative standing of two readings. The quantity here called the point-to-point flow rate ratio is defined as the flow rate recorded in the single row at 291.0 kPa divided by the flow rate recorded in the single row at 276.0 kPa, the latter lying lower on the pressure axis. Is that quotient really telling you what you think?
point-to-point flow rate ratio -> 0.8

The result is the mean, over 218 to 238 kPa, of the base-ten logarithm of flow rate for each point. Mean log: 2.48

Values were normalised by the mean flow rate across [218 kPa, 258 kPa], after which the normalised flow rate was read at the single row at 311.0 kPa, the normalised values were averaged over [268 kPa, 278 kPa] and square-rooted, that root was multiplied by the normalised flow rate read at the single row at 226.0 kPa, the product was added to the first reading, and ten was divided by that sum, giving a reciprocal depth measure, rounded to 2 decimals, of 4.53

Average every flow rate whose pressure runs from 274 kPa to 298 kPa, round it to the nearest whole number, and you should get 322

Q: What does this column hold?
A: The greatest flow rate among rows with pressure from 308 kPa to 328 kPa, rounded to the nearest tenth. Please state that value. 316.3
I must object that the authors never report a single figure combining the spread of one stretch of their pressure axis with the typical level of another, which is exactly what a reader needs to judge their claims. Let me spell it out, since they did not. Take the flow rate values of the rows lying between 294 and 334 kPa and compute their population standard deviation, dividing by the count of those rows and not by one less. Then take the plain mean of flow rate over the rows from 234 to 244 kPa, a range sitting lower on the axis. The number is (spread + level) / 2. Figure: 157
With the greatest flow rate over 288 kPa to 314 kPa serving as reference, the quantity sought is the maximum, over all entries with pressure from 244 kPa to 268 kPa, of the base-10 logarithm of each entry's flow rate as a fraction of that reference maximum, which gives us 0.044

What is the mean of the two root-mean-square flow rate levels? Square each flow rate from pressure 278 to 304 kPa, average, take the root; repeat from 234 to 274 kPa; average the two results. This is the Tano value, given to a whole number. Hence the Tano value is 312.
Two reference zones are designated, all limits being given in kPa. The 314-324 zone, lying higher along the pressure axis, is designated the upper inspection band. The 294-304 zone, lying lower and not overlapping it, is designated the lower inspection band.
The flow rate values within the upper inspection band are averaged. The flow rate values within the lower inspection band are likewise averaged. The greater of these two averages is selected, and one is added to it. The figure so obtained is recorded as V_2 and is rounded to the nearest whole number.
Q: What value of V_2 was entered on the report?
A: 314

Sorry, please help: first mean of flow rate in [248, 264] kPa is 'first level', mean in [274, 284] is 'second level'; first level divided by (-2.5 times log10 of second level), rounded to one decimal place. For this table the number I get -48.5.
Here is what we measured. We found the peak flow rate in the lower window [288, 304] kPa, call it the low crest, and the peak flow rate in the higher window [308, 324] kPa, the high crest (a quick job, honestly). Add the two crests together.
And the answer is 606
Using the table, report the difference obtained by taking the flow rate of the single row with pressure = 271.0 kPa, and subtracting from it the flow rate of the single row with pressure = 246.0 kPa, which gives 81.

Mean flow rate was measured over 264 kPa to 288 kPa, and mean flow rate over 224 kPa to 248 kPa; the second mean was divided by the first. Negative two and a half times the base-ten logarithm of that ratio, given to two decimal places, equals 0.16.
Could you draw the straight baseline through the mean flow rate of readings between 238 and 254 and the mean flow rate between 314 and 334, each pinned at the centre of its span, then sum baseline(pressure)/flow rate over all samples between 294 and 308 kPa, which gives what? 3.29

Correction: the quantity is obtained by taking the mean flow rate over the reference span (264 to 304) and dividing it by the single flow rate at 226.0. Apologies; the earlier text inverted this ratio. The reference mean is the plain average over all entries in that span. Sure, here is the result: 0.99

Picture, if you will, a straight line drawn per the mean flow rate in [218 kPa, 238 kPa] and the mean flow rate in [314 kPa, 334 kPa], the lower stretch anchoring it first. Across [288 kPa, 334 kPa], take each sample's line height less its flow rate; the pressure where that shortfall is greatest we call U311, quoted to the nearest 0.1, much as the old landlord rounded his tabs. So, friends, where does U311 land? 301.0 kPa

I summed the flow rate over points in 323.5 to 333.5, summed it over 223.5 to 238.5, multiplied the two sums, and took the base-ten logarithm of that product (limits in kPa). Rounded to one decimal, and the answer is 5.7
